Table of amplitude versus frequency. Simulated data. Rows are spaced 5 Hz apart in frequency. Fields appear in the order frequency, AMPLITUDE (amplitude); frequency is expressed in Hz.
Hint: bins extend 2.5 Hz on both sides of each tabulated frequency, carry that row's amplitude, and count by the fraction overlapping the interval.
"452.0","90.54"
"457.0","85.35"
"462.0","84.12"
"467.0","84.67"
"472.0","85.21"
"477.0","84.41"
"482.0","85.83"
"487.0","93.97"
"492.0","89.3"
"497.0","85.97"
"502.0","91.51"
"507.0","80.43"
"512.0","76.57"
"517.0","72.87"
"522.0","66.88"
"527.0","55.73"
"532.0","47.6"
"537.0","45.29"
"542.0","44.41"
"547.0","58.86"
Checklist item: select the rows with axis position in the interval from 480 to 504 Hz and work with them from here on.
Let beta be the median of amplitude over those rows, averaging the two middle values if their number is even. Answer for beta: 89.3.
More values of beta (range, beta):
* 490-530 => 78.5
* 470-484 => 85.2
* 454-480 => 84.7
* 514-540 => 55.7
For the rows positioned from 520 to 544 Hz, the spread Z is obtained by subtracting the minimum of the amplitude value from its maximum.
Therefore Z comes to 22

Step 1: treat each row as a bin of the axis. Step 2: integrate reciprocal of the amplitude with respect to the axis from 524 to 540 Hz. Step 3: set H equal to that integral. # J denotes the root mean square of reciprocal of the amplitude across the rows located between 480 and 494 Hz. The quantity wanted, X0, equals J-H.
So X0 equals -0.313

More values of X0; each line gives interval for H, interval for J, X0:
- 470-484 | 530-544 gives -0.143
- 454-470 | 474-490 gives -0.177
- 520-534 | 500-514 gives -0.239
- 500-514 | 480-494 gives -0.159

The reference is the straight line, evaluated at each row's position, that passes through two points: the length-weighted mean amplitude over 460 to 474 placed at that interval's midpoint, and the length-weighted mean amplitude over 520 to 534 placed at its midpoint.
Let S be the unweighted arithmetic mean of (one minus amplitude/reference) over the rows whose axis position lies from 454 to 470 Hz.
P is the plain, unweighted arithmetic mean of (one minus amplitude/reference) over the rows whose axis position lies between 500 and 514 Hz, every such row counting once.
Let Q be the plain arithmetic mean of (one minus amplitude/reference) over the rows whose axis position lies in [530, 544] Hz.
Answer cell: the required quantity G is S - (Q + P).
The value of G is 0.16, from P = -0.25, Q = 0.12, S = 0.03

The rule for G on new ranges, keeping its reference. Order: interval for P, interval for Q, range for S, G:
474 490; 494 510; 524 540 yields 0.48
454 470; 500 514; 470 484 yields 0.16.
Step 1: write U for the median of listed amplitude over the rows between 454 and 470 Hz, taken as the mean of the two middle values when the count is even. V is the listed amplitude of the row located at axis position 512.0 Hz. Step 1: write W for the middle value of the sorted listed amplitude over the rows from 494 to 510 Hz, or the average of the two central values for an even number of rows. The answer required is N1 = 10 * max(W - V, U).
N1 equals 847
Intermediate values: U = 85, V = 76.57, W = 86.0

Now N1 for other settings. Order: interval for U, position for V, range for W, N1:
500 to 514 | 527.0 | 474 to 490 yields 804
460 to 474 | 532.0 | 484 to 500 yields 847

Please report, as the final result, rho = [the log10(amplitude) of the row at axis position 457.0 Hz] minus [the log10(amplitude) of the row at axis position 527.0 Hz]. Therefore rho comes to 0.19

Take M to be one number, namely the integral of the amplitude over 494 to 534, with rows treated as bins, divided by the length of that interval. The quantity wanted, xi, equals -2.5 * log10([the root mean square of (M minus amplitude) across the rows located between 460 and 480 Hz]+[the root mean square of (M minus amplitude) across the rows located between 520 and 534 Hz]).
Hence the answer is -3.68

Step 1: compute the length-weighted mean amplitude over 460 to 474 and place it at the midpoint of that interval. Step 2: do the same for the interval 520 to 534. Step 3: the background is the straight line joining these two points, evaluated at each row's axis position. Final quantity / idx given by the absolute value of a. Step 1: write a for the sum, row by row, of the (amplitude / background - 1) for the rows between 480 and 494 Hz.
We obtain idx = 0.58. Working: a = 0.58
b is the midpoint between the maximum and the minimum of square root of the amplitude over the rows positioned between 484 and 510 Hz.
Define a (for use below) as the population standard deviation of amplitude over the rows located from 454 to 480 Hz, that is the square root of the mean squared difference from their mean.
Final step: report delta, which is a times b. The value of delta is 4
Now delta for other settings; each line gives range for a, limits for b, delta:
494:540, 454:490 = 147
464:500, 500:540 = 26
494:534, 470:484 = 129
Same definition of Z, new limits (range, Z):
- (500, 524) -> 25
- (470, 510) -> 14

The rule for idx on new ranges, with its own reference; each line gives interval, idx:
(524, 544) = 0.38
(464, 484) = 0.19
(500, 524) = 1.08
